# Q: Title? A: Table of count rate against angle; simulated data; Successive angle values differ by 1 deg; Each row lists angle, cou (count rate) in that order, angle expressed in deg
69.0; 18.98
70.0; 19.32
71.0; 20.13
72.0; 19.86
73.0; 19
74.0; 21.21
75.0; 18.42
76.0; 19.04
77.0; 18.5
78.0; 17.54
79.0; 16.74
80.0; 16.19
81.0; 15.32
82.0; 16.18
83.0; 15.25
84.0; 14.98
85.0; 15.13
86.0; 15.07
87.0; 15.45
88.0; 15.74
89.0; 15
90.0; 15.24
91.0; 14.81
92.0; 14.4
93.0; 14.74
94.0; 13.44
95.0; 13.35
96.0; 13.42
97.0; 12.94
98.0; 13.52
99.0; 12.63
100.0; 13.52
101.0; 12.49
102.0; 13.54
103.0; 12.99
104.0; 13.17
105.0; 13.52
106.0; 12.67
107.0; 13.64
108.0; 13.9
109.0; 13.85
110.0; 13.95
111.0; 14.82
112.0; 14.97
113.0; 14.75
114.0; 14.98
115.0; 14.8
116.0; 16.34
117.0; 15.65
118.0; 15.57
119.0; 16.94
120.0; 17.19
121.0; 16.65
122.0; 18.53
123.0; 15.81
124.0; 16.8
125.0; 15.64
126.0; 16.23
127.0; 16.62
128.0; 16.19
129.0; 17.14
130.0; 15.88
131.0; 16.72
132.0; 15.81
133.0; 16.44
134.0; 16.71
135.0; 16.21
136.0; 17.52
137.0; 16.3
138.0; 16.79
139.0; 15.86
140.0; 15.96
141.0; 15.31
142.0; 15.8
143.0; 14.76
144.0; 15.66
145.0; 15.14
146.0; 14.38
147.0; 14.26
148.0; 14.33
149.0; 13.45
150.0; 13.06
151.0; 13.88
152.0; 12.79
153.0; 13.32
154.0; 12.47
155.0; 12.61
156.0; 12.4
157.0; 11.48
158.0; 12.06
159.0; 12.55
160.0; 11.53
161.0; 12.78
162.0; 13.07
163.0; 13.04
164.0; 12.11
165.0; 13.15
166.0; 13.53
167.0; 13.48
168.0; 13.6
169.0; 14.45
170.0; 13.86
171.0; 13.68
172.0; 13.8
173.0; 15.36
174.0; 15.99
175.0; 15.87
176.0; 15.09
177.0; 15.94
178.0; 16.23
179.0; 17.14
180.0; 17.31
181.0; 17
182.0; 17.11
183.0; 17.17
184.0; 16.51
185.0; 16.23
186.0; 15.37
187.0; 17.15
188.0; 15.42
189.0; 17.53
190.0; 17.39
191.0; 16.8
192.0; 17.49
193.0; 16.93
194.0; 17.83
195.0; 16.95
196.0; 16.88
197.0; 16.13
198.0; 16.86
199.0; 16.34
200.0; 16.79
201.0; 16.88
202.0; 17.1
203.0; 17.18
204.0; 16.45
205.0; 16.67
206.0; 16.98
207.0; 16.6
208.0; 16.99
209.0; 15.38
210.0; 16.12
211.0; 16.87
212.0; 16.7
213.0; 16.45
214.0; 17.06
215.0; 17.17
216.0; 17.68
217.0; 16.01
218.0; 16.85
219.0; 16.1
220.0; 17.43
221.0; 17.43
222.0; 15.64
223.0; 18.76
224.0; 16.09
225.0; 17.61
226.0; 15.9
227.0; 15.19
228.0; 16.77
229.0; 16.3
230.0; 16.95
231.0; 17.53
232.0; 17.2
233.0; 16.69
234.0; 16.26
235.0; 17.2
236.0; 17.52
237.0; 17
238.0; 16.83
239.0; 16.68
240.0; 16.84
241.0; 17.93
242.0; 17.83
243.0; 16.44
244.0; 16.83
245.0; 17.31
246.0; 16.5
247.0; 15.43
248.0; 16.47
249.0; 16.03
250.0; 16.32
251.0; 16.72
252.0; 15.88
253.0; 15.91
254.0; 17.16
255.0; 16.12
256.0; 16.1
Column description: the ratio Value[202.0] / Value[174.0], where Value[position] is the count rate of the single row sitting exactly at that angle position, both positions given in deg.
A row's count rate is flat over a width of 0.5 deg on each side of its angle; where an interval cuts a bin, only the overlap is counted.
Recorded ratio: 1.07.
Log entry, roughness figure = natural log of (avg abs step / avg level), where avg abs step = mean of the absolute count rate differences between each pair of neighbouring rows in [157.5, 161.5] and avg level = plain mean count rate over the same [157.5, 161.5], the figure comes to -2.6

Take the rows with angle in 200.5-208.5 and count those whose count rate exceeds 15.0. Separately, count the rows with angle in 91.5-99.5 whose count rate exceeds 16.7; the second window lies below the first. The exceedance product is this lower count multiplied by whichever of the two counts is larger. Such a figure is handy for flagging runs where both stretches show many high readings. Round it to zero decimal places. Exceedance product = 0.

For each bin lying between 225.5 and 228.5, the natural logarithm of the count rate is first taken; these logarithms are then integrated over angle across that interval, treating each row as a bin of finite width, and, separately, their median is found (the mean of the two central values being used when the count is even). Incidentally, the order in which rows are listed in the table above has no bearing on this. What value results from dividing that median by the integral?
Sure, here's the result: 0.333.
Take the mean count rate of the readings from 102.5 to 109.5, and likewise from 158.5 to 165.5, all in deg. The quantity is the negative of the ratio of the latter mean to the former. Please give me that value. -0.94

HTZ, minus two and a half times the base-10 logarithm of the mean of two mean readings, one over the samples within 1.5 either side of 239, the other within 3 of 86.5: -3.01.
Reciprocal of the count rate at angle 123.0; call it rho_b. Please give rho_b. 0.0633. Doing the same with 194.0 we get 0.0561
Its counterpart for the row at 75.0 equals 0.0543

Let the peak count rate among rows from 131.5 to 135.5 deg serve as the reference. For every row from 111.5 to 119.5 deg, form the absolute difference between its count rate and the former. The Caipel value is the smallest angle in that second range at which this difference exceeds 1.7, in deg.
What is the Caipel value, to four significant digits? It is 112.0 deg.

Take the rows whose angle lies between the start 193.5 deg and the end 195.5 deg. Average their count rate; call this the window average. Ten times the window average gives 174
